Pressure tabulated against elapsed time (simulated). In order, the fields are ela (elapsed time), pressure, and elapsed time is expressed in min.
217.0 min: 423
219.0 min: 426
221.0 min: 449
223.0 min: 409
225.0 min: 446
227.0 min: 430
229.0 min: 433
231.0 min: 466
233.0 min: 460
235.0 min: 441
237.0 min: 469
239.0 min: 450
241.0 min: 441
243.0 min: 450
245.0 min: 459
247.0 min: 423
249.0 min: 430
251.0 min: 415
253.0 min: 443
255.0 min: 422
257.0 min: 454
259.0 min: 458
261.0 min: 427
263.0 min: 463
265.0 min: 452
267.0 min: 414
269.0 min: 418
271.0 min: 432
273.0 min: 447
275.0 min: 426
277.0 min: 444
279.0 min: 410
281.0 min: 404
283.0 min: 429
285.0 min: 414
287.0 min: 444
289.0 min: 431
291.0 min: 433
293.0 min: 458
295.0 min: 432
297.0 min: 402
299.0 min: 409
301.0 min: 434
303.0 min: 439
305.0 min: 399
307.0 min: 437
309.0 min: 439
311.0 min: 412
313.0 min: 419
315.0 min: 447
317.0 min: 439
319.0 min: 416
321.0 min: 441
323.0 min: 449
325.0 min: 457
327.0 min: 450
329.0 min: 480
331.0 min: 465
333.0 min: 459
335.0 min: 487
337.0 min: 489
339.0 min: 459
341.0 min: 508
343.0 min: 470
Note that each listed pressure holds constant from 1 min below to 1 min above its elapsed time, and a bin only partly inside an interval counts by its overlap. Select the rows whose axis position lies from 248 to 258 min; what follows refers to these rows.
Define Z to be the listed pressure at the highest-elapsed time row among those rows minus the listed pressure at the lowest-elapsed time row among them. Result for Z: 24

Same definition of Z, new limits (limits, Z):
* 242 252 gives -35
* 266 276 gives 12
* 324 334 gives 2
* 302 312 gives -27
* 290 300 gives -24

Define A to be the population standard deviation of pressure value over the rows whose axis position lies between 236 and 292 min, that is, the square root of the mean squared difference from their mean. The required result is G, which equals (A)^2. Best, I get 294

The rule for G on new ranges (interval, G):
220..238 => 327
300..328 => 255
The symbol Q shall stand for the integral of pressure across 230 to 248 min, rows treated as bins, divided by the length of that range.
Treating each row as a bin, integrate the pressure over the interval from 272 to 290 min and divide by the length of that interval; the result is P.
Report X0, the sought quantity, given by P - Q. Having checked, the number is -23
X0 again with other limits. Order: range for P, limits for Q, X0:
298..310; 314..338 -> -30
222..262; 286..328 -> 9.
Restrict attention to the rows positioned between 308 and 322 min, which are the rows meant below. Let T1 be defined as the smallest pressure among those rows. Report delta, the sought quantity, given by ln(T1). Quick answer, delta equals 6.021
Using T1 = 412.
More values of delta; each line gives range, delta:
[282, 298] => 5.996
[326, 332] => 6.109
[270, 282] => 6.001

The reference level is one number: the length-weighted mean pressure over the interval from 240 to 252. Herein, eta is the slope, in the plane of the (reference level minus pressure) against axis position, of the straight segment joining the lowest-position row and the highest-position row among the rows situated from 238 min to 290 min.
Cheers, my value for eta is 0.38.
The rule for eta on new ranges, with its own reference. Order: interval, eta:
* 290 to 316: -0.58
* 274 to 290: -0.36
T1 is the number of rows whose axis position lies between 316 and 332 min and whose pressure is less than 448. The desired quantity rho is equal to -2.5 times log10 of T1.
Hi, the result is -1.2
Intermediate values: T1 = 3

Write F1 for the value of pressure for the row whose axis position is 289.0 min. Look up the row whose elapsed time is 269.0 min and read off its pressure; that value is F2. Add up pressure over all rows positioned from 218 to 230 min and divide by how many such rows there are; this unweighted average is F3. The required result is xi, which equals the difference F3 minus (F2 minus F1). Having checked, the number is 445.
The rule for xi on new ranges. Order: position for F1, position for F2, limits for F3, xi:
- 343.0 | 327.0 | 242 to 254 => 457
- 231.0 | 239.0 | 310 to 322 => 445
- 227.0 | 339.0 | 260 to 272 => 405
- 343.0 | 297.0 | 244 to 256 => 500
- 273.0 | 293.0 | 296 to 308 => 409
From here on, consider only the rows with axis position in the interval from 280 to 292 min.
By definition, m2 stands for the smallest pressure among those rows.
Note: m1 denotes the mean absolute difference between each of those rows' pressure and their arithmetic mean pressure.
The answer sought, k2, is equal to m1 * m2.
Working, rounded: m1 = 11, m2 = 404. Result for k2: 4534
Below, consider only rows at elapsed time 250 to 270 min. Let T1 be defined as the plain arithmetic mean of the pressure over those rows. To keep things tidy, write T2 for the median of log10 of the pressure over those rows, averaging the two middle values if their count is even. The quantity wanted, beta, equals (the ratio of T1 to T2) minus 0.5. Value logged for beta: 165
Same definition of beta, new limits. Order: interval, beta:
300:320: 162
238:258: 165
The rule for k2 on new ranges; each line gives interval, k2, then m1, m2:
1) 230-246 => 3969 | 9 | 441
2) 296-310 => 6628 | 17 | 399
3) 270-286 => 4974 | 12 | 404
